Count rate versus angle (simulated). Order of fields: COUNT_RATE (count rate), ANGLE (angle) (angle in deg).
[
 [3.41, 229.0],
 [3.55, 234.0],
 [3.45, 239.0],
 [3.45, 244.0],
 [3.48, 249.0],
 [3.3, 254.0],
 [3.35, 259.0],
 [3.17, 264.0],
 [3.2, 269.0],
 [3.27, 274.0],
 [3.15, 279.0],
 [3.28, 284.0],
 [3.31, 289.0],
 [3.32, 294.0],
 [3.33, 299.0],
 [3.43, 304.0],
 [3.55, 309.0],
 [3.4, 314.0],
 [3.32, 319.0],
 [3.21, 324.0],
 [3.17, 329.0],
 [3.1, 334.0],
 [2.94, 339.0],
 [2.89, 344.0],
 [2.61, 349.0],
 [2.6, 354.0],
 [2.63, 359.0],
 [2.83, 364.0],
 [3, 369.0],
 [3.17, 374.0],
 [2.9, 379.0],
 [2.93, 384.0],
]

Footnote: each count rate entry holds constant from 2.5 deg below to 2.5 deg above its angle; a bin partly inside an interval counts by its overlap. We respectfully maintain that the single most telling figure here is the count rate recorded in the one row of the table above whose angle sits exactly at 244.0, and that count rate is 3.45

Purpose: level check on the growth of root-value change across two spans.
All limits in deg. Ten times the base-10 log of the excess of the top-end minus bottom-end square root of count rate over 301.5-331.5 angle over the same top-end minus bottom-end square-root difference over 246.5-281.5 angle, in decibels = -17.2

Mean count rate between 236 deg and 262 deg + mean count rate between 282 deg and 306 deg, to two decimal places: 6.74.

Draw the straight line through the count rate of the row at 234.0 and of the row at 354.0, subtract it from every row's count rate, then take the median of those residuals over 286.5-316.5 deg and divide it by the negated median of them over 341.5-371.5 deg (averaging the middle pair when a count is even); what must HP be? -2.6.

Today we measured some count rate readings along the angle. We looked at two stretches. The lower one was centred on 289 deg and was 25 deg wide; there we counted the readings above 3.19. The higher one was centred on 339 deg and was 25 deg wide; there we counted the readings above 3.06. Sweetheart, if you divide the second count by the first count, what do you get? 0.50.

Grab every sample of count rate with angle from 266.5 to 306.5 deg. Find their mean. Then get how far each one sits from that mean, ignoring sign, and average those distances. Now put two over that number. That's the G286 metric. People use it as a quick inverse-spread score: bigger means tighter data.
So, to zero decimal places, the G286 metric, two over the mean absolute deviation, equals 33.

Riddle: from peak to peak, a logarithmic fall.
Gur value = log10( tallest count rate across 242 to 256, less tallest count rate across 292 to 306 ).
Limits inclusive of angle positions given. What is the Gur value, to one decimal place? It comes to -1.3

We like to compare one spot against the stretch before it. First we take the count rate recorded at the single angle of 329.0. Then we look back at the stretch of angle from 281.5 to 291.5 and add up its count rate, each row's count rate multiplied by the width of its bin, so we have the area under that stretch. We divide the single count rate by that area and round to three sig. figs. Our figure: 0.0962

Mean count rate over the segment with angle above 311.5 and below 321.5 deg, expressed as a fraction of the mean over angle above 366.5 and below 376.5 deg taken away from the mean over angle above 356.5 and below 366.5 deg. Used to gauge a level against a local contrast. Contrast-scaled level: -9.5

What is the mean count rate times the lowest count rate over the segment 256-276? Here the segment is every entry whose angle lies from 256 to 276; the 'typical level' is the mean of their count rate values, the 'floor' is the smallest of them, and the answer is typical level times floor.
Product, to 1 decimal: 10.3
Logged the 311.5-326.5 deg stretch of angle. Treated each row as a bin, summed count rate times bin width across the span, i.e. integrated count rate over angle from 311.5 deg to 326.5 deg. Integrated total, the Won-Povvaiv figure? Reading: 50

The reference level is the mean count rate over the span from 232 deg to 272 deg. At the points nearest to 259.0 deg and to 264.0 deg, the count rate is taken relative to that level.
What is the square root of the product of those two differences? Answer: 0.1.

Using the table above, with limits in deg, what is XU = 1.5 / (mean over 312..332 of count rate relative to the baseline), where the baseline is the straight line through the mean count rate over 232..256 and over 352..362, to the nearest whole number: 4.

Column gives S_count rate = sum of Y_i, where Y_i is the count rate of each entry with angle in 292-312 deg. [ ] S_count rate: 13.6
